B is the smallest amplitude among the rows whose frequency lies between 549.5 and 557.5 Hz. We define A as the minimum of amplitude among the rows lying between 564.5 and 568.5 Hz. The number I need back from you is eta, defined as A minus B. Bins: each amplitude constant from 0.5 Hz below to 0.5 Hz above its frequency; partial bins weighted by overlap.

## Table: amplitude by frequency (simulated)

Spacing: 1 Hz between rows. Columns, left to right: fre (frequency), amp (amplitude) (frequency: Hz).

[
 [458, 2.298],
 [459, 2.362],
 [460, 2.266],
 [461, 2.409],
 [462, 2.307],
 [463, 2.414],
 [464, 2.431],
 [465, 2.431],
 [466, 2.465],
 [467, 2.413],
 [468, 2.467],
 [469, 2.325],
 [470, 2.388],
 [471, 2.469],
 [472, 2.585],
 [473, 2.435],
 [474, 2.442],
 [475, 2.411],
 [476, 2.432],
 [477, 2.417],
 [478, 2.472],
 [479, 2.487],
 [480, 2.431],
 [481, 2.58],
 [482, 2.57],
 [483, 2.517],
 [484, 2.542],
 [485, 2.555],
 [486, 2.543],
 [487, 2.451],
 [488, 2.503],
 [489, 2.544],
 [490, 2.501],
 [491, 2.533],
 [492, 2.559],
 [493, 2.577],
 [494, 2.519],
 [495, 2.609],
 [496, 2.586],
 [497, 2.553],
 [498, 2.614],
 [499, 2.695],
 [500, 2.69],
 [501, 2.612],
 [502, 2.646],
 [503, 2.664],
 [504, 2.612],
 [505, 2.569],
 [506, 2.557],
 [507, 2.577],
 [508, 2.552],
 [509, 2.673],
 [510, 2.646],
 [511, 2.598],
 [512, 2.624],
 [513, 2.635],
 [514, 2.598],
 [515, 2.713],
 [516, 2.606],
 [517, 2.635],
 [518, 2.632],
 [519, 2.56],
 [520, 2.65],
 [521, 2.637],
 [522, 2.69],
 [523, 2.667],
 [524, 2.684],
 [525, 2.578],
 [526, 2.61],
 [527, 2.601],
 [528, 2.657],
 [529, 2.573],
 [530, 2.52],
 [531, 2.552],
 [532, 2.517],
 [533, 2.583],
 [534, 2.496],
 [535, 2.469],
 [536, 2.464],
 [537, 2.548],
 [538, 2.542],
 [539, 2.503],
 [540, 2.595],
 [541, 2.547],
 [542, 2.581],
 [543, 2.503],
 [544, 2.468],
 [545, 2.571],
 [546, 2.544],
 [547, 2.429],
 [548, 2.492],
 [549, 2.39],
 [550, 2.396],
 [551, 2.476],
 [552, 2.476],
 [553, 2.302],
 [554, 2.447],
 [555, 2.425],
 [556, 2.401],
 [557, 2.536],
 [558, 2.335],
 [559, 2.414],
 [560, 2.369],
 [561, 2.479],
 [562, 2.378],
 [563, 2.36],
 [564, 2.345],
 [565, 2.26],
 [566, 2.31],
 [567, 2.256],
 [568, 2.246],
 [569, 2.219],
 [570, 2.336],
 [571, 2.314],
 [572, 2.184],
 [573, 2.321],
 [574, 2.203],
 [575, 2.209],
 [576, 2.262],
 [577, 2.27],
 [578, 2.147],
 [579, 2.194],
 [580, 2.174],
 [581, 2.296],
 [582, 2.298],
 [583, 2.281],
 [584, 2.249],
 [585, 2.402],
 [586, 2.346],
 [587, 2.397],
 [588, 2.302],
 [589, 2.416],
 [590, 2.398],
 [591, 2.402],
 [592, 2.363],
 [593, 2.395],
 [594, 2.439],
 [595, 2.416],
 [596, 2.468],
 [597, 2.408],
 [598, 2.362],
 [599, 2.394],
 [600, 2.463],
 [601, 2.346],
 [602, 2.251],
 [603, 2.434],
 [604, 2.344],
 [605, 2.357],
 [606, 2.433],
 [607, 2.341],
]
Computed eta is -0.056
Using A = 2.246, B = 2.302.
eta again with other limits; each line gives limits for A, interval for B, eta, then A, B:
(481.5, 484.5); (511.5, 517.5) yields -0.081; 2.517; 2.598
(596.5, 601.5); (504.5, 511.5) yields -0.206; 2.346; 2.552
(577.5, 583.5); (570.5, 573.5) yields -0.037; 2.147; 2.184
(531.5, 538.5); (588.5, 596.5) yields 0.101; 2.464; 2.363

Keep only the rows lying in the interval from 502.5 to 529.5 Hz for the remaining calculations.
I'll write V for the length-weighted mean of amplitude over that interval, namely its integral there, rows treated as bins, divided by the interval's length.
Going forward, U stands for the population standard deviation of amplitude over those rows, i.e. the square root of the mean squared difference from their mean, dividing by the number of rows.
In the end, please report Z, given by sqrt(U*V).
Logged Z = 0.34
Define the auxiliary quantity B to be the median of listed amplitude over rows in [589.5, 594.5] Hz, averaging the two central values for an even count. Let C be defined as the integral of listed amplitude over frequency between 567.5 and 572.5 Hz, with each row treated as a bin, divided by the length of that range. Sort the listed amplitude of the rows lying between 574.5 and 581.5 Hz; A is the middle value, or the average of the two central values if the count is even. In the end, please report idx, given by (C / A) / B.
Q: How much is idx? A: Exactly 0.427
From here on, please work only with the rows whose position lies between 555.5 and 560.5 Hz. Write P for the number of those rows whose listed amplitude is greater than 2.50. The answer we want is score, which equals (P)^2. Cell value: 1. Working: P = 1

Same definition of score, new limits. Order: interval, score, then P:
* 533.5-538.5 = 4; 2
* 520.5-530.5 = 100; 10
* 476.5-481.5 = 1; 1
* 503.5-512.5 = 81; 9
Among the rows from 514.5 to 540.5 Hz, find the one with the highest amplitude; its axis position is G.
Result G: 515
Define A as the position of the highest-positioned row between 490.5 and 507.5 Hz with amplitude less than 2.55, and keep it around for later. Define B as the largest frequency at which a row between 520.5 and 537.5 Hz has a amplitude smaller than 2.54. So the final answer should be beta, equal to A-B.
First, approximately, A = 494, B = 536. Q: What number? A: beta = -42 Hz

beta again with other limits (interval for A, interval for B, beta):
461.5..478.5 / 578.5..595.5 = -117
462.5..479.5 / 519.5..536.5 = -57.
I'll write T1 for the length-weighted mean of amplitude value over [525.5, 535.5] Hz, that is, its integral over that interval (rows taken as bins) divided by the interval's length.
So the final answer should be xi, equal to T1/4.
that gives 0.64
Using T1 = 2.56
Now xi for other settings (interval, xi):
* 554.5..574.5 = 0.58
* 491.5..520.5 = 0.65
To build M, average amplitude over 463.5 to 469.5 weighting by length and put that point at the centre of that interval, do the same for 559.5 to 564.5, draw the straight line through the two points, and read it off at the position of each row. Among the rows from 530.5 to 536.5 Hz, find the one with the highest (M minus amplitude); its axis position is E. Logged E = 536 Hz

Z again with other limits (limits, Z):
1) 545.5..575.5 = 0.48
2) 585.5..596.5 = 0.32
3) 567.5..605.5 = 0.45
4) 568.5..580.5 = 0.37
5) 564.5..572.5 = 0.33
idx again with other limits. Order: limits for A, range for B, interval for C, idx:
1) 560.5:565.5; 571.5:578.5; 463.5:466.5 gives 0.468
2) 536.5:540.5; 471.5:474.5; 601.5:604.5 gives 0.377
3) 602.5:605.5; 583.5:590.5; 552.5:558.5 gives 0.426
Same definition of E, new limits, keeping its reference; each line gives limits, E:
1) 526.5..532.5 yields 532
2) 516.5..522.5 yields 519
